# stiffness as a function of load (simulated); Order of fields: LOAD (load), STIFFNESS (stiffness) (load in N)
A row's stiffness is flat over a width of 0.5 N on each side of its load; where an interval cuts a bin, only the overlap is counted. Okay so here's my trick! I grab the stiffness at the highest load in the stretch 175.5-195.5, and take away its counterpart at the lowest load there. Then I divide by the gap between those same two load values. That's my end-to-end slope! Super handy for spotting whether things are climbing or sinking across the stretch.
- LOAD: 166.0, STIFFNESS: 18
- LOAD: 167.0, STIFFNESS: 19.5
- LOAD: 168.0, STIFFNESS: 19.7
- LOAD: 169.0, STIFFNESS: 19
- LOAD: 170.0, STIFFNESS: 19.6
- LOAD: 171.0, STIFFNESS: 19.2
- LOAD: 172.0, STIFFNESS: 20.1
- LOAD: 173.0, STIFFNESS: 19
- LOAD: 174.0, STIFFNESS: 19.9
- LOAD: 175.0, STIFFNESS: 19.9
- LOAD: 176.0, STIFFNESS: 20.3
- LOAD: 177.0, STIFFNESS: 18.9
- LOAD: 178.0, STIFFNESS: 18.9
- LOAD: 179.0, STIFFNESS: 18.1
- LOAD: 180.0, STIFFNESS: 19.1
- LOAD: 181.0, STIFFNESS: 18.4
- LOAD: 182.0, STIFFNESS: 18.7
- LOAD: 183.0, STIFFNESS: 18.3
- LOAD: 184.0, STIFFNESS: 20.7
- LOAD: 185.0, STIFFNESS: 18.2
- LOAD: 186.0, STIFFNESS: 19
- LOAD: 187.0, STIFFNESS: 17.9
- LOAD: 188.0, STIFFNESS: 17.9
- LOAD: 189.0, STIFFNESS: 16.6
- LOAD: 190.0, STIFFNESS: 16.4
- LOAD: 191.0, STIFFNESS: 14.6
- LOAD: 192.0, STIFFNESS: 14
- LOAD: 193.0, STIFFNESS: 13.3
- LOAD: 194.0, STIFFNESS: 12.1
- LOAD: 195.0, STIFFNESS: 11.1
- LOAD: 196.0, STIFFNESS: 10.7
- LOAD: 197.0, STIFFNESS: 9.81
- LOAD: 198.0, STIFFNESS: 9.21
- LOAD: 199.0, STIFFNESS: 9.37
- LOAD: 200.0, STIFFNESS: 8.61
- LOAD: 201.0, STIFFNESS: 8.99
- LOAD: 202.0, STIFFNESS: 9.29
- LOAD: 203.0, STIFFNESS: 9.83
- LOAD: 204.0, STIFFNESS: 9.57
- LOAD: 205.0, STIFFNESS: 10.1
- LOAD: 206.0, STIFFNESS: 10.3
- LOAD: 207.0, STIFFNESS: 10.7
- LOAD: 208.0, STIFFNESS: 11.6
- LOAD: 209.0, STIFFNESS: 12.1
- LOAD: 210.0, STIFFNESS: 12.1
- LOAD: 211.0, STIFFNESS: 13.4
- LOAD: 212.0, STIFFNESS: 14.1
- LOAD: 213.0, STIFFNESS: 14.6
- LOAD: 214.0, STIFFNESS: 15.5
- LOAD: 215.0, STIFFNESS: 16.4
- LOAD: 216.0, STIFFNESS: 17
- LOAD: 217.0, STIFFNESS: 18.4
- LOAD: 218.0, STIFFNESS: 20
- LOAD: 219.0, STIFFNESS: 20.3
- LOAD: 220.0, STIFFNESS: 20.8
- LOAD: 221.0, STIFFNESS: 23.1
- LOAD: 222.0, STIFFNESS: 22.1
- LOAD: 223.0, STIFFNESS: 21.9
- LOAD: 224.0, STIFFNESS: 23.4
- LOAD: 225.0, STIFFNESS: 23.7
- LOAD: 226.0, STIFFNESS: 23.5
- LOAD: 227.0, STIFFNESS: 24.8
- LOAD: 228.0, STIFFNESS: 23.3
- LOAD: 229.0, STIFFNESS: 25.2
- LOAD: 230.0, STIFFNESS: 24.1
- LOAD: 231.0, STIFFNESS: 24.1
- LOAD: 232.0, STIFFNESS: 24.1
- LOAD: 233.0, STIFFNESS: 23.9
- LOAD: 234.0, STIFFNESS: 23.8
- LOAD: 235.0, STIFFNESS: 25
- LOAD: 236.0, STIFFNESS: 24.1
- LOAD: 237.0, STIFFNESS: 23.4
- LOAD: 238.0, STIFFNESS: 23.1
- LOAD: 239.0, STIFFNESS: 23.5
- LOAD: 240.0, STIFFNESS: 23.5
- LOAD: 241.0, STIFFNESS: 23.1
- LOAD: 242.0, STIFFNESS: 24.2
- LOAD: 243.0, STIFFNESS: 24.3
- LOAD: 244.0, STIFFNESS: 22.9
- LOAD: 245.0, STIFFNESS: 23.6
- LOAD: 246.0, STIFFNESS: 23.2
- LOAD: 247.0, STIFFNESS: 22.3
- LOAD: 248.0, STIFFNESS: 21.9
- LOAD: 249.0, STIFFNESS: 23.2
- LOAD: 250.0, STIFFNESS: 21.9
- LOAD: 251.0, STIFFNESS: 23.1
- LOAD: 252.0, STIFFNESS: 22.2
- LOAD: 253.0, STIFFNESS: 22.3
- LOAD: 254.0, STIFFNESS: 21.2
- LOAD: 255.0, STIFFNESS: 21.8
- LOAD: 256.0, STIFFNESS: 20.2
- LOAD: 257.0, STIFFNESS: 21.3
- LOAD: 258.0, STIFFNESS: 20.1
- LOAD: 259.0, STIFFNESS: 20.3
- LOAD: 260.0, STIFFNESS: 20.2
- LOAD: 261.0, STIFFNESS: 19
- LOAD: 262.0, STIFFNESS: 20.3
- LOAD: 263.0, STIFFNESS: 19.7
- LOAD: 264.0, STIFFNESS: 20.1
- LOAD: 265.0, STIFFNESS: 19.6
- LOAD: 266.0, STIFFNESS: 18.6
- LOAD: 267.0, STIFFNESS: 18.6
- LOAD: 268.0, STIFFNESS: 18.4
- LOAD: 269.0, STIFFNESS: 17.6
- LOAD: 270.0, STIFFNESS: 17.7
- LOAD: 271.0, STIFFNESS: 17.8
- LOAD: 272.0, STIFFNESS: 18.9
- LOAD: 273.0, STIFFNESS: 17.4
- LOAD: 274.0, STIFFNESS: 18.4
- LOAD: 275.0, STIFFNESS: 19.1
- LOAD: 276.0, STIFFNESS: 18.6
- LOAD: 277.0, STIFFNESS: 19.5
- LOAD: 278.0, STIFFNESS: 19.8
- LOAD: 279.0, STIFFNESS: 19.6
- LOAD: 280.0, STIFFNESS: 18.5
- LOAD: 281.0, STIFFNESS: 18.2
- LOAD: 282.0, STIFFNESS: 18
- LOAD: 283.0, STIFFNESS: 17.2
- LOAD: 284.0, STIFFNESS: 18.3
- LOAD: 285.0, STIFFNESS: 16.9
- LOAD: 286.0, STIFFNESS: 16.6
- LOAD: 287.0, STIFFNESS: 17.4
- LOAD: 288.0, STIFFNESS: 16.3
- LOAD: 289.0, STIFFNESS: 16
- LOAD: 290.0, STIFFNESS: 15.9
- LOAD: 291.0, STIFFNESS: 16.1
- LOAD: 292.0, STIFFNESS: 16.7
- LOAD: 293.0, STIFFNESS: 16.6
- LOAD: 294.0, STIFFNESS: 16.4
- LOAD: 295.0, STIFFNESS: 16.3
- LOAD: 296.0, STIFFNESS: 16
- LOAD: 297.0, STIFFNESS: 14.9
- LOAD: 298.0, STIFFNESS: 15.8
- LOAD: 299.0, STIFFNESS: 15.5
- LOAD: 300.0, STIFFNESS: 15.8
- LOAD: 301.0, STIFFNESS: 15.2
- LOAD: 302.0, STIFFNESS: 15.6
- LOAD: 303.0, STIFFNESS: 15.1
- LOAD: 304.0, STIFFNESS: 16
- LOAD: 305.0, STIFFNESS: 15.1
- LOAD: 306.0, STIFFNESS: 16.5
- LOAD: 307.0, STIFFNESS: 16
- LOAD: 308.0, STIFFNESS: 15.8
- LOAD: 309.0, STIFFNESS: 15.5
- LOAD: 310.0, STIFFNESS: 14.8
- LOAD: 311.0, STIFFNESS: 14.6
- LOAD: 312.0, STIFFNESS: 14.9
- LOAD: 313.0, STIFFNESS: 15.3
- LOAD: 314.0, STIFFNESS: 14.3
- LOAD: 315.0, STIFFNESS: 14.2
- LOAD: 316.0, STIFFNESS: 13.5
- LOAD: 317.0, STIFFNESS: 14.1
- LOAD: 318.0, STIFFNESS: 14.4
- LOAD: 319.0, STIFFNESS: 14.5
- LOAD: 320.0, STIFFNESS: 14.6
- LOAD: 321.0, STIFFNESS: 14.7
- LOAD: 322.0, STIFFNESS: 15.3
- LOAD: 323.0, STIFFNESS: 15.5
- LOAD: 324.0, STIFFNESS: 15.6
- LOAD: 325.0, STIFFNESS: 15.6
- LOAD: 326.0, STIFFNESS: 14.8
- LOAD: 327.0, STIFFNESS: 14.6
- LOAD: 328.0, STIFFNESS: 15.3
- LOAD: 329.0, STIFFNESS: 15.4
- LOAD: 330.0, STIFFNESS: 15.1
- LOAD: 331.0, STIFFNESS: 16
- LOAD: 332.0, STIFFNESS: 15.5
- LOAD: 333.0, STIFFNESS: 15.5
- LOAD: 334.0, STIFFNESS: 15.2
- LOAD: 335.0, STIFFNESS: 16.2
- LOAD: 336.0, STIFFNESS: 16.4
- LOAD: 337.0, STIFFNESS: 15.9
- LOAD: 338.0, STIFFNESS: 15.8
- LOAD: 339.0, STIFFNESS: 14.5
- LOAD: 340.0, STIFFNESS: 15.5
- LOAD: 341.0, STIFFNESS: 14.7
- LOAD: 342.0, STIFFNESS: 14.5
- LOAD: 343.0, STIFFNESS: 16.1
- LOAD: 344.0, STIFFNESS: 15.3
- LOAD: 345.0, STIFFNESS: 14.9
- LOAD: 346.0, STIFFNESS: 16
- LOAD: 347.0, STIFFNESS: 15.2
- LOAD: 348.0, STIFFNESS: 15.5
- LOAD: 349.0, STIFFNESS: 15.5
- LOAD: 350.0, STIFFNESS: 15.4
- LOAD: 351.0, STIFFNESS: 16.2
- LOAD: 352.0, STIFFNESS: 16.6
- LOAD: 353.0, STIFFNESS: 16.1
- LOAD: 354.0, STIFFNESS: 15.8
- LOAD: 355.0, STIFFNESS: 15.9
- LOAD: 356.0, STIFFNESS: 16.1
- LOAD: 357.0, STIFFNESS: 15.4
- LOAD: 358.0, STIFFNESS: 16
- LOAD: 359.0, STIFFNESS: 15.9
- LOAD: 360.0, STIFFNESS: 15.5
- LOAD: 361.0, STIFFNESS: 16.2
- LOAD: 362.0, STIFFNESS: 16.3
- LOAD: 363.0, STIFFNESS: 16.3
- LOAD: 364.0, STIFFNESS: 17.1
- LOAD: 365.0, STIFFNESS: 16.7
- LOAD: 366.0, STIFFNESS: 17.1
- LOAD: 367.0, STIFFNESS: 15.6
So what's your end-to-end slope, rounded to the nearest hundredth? -0.48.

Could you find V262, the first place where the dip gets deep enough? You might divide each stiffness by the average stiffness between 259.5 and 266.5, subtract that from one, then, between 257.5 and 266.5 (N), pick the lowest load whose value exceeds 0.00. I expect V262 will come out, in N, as 261.0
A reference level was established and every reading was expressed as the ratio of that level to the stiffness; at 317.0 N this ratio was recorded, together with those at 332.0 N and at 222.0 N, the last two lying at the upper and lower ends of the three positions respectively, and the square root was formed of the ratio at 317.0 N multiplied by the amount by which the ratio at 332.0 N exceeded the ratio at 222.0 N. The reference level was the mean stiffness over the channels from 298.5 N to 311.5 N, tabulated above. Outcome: 0.57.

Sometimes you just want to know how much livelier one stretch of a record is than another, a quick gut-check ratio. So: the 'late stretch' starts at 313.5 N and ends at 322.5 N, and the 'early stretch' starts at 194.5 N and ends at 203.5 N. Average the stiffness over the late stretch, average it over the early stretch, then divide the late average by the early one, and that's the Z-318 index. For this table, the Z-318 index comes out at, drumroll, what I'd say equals 1.5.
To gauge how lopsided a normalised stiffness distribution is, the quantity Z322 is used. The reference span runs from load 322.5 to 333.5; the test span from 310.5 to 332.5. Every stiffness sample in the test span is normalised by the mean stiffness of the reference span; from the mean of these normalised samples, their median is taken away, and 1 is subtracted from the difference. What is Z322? -1.00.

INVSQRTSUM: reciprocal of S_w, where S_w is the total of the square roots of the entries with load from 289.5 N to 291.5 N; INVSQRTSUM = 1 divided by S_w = 0.13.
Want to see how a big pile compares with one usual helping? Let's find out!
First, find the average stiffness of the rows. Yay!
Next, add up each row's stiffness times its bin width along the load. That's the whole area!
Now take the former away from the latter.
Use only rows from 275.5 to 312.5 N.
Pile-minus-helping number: 595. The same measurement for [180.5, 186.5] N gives 94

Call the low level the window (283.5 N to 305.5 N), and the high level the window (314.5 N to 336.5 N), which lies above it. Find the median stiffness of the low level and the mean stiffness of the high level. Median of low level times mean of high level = 241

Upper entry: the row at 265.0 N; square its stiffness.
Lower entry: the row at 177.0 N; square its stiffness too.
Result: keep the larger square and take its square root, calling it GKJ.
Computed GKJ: 20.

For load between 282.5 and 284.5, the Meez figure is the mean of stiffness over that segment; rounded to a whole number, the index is 18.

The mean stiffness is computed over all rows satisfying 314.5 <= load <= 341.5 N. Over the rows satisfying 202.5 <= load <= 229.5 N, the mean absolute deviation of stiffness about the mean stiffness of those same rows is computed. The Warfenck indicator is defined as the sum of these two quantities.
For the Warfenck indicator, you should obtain 20.0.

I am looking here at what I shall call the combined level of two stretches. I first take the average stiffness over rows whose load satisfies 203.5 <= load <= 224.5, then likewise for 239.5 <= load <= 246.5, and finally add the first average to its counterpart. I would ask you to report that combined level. 40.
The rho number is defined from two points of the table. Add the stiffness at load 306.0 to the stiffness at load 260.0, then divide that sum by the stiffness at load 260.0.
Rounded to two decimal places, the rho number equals 1.82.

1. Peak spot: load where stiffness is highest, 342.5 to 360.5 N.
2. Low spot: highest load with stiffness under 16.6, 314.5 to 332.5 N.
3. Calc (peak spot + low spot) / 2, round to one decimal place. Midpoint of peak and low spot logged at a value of 342.0 N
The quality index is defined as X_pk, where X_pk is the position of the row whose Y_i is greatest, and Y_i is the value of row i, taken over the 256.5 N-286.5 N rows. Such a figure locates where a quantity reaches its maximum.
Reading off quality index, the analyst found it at 257.0 N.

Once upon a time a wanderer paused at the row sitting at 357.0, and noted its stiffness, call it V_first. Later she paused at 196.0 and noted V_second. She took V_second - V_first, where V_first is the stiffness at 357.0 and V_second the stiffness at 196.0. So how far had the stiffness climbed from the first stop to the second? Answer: -4.7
